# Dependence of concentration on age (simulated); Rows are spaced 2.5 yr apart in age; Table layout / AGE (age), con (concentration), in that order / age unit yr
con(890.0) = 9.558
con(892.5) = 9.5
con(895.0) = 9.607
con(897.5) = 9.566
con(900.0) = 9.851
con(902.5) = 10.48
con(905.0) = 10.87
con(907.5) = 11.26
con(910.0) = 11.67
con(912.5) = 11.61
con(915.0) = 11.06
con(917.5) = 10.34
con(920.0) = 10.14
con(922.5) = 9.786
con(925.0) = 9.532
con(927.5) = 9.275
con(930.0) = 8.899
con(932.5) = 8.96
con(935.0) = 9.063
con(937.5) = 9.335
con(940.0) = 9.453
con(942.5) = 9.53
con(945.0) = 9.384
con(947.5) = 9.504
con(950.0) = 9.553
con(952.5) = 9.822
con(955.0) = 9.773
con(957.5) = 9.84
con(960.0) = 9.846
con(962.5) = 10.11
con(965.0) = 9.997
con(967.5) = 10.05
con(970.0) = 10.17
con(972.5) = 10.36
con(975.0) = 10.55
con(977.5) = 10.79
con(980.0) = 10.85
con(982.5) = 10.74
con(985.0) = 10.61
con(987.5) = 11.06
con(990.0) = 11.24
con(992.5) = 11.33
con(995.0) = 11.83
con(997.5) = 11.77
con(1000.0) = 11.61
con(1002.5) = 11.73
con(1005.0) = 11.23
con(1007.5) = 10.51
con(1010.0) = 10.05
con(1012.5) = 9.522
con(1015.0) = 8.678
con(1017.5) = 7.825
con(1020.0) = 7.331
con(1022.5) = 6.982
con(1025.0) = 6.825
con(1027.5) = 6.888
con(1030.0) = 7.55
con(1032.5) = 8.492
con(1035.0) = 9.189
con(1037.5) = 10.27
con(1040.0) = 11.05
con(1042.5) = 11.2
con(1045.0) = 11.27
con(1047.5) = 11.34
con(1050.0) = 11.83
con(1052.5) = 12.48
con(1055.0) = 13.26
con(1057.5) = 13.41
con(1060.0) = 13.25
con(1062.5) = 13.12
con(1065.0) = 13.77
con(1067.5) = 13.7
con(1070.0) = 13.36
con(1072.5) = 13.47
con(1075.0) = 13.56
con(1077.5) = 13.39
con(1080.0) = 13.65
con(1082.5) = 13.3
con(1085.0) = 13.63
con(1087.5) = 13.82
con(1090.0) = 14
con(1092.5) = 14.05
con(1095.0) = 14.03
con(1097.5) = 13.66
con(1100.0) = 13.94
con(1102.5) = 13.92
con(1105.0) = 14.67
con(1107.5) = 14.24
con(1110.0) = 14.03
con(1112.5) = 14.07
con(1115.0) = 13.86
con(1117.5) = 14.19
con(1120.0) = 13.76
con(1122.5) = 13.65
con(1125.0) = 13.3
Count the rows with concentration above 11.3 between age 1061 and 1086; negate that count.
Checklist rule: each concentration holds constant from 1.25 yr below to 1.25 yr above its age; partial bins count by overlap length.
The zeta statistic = -10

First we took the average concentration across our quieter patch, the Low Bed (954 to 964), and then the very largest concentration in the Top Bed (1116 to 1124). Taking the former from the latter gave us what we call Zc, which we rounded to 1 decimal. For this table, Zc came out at 4.3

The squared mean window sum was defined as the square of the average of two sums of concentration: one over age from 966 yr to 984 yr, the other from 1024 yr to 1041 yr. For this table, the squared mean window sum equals 4474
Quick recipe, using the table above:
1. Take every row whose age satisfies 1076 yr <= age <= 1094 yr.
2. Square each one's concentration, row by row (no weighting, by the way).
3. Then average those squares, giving 188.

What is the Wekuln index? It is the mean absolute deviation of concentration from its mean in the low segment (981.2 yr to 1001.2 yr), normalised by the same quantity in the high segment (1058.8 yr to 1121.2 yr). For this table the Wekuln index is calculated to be 1.3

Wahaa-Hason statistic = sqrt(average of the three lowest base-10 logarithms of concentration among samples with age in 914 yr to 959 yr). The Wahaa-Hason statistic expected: 0.976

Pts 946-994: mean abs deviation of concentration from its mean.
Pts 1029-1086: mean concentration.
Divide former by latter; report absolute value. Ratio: 0.040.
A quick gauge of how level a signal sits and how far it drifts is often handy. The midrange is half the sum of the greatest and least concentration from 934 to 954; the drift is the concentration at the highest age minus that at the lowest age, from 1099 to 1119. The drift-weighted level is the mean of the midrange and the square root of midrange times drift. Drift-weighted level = 5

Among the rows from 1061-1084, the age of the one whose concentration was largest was 1065.0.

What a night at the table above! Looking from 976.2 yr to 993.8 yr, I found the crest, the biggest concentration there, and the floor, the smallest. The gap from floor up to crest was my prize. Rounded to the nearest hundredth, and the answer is 0.72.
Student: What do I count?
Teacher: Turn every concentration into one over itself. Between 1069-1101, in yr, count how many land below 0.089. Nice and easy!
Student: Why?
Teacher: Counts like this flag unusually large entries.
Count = 13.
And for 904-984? 3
